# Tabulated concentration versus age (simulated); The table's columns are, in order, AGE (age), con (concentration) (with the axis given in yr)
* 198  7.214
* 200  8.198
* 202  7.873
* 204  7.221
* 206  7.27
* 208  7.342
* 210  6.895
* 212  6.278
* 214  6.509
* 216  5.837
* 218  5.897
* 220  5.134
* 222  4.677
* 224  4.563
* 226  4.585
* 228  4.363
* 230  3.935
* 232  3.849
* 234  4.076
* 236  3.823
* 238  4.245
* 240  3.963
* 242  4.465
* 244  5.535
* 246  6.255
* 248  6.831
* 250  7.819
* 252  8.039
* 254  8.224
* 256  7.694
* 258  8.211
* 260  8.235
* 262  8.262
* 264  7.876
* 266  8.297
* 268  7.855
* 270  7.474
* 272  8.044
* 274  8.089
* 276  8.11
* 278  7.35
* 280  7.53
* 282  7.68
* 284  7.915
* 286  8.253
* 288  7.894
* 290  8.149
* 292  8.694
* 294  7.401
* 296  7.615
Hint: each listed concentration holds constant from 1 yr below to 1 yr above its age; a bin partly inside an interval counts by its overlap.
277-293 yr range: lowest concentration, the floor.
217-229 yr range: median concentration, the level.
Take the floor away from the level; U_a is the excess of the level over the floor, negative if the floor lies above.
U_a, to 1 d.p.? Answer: -2.7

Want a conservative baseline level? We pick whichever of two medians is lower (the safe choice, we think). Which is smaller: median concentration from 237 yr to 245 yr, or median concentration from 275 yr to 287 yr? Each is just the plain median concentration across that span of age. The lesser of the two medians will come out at 4.4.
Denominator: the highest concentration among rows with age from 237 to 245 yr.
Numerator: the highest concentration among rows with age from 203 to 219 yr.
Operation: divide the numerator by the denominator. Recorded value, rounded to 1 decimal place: 1.3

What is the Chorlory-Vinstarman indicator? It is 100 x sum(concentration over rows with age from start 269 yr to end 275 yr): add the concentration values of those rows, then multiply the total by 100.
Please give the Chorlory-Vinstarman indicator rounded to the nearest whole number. 2361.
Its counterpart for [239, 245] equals 1396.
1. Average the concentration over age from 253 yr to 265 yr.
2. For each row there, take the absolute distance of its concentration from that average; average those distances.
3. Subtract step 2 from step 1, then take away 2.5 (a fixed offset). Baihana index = 5.38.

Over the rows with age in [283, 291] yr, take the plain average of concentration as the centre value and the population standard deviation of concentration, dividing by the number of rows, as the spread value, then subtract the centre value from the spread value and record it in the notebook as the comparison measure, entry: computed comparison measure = -7.9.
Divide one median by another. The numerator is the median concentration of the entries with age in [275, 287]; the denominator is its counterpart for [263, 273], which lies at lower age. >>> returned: 0.99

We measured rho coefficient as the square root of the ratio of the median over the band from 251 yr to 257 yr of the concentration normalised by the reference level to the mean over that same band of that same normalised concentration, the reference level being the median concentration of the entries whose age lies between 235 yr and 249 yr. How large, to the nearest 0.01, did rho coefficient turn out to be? 1.00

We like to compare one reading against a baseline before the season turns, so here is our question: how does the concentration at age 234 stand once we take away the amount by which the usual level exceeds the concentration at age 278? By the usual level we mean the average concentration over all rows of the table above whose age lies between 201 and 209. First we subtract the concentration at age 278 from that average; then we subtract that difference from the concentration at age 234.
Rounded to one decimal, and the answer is 4.0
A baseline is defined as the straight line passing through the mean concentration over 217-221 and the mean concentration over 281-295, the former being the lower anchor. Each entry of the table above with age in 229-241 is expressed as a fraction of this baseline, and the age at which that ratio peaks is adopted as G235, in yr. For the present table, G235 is 238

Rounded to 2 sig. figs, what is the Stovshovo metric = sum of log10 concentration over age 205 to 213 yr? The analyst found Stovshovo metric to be 3.4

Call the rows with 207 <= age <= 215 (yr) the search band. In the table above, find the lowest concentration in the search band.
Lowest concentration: 6.278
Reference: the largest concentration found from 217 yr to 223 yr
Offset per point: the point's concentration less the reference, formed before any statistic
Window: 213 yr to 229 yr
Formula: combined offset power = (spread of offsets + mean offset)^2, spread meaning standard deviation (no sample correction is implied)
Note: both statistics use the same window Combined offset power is 0.0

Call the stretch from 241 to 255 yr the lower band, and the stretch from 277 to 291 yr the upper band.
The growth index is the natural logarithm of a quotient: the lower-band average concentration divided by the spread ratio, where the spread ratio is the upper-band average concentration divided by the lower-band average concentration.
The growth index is 1.8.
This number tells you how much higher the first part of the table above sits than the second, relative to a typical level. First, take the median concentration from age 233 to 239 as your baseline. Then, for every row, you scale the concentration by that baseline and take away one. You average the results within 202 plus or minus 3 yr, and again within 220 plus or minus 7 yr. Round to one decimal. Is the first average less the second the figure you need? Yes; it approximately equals 0.6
